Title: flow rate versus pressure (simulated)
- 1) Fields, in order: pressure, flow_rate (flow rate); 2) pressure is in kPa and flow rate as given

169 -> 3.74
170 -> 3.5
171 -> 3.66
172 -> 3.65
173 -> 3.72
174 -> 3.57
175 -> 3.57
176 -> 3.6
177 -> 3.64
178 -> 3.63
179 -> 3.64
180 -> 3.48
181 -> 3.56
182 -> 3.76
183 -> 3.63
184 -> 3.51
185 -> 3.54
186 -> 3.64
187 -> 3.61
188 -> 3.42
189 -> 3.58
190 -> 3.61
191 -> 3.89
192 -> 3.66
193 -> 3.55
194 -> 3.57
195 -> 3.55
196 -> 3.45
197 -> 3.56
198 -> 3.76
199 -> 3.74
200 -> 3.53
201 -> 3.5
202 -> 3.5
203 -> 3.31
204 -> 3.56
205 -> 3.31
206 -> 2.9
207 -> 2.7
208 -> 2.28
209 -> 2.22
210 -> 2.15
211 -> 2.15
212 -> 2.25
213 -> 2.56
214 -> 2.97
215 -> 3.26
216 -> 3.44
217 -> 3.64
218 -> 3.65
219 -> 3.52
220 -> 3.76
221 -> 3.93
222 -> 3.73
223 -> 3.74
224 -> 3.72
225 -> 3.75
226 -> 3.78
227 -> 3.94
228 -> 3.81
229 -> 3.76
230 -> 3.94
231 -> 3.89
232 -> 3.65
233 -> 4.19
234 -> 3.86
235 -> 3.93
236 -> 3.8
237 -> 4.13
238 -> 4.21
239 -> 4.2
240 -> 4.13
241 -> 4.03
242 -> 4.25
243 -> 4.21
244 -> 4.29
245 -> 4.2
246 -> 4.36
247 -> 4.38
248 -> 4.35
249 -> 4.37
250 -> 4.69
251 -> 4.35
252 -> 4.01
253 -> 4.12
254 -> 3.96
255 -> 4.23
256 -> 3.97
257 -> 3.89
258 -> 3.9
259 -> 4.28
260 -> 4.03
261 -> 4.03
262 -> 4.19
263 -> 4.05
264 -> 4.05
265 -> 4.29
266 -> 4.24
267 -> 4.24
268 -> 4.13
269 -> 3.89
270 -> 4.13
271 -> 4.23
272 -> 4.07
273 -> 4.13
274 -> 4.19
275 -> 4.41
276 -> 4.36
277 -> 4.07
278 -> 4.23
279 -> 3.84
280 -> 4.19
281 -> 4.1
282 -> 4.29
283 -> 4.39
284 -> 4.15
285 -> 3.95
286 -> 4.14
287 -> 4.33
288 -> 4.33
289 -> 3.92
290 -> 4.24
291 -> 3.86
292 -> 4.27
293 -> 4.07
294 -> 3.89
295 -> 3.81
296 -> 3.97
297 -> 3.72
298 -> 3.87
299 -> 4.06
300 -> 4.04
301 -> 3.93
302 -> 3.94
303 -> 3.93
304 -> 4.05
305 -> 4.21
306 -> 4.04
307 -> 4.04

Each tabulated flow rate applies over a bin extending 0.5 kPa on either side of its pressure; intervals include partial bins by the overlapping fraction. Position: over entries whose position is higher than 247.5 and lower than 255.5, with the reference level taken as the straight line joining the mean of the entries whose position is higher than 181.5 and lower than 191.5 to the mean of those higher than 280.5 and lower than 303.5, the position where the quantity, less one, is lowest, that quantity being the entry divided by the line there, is 254 kPa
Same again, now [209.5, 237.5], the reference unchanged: 211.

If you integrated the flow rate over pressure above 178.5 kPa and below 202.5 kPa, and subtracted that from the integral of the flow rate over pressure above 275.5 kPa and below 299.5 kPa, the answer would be 12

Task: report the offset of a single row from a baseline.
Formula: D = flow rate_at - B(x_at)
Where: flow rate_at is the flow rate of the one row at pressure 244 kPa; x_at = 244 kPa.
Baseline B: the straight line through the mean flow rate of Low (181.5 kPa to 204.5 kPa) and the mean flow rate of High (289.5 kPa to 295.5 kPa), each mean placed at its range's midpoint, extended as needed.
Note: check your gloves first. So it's 0.48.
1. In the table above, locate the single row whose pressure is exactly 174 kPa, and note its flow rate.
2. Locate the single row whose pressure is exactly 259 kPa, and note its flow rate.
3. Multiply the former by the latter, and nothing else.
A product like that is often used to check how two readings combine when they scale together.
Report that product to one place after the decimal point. 15.3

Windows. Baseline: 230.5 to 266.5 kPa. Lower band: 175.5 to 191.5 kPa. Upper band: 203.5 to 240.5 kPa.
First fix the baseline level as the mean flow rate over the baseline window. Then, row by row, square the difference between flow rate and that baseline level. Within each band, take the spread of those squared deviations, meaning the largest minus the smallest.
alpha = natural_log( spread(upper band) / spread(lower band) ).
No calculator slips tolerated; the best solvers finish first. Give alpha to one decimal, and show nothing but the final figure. 2.2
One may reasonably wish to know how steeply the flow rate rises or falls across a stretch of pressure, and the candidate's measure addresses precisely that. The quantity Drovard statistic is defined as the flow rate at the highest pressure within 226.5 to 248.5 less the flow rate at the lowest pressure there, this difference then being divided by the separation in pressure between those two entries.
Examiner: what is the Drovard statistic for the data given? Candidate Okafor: 0.020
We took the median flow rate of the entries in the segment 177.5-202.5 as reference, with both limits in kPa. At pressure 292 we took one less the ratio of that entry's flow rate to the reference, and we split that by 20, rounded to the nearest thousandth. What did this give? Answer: -0.010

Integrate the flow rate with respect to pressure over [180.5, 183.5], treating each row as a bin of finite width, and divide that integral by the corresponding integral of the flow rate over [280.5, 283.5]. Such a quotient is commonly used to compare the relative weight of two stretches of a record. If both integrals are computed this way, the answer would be 0.86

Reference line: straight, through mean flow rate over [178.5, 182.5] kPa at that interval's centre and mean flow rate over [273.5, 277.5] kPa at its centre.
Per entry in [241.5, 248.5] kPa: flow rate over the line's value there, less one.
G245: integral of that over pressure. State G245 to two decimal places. 0.42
